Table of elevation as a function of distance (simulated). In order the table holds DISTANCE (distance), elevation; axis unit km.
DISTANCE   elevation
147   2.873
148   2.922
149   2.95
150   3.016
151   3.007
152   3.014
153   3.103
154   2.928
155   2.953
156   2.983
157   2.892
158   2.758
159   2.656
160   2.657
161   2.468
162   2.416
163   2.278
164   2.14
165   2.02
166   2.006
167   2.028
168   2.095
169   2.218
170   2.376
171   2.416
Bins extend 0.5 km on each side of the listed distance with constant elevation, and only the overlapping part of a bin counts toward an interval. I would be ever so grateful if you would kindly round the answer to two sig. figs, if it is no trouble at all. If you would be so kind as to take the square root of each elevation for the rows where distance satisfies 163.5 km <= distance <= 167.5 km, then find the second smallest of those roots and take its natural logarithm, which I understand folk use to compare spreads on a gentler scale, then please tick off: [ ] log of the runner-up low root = 0.35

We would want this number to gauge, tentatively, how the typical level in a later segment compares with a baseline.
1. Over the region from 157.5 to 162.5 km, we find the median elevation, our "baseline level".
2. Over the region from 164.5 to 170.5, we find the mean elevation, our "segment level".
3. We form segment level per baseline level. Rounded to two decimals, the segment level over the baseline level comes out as 0.80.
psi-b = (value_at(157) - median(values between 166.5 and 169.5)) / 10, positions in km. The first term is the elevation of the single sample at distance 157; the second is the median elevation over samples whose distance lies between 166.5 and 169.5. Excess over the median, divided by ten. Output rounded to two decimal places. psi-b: 0.08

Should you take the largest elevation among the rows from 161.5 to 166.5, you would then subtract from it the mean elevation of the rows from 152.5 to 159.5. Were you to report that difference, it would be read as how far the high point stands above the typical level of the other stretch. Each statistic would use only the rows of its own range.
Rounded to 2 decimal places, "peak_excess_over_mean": -0.48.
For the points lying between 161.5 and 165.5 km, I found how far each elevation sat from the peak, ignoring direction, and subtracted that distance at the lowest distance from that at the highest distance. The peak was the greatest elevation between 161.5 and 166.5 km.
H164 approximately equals 0.40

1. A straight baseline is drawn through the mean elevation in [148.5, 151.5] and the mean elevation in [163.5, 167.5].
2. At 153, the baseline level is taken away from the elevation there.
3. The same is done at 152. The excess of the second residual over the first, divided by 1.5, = -0.10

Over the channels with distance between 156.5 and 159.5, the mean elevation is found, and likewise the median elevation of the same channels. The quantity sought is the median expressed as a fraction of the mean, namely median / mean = 1.00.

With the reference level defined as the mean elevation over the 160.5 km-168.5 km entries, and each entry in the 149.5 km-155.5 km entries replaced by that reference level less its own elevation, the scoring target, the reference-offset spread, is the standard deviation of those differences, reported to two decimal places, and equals 0.06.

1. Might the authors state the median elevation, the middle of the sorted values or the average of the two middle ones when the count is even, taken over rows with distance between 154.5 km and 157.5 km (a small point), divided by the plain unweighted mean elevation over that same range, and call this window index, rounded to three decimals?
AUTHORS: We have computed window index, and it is 1.004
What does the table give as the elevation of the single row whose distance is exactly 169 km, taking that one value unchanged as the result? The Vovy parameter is 2.218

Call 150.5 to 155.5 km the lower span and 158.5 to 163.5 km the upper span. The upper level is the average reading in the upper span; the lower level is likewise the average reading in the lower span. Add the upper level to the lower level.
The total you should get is 5.50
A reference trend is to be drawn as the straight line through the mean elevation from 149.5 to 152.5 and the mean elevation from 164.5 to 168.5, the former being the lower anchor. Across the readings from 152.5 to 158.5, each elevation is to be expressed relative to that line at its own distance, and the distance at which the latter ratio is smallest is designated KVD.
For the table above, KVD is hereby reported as 154 km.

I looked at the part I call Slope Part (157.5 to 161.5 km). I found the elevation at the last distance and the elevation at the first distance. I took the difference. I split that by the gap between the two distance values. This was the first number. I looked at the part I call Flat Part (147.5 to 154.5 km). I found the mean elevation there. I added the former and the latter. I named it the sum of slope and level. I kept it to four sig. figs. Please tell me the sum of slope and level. 2.895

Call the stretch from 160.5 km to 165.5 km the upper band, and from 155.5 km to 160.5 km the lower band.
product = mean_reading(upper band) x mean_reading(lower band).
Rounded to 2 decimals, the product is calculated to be 6.32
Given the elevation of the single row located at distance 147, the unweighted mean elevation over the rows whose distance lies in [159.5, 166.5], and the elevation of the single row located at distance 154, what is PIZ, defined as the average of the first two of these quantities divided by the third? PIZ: 0.88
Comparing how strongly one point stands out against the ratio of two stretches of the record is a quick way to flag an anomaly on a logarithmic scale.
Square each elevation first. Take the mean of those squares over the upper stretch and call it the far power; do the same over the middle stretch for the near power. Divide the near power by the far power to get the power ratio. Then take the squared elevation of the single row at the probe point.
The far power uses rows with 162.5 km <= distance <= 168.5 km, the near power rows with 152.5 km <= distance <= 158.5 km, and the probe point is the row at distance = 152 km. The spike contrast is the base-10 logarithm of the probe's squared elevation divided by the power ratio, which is 0.67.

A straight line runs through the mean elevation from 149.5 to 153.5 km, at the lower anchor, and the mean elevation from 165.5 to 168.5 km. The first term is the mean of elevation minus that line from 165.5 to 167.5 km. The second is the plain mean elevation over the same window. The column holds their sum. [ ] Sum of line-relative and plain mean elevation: 1.96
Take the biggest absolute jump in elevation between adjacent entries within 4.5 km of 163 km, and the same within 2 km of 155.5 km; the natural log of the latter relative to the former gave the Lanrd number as -0.7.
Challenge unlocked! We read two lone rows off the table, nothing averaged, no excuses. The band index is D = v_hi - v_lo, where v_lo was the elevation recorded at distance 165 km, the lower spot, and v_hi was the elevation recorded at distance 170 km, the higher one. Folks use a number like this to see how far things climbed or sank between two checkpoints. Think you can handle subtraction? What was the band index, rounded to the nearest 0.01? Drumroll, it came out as 0.36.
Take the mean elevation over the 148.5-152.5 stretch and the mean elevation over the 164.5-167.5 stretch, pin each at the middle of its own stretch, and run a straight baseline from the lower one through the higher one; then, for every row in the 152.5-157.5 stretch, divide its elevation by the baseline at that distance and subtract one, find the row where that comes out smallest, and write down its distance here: 154 km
